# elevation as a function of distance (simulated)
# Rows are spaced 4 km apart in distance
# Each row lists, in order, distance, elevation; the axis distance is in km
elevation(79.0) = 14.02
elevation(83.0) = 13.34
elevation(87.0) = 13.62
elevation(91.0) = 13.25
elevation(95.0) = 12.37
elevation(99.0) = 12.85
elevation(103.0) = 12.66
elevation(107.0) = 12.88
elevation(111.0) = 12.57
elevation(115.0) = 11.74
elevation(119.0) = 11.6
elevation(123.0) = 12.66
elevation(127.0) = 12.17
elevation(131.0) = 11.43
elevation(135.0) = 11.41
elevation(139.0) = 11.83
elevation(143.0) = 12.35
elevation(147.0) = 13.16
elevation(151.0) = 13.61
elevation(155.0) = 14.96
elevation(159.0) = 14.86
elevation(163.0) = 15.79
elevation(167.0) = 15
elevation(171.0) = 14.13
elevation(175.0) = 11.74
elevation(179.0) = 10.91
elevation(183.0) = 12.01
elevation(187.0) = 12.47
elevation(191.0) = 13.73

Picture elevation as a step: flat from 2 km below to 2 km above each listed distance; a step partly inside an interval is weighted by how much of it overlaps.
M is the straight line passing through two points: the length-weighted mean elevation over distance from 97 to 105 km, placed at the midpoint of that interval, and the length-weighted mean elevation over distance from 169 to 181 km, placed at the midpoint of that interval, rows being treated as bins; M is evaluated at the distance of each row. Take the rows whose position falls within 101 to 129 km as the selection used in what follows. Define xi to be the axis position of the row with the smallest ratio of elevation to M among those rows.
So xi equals 119.0 km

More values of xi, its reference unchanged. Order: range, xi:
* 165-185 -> 179.0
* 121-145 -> 131.0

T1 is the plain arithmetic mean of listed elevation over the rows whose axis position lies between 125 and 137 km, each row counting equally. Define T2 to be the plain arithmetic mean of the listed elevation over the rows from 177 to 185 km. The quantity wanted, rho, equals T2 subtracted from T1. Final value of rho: 0.2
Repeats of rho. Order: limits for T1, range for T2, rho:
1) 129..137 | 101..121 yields -0.9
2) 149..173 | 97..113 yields 2.0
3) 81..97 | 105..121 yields 0.9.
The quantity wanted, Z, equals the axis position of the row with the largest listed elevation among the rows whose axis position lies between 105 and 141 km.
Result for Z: 107.0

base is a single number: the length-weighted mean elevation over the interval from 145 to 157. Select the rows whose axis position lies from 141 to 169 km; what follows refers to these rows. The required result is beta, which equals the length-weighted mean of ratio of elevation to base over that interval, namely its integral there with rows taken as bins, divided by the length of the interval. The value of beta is 1.02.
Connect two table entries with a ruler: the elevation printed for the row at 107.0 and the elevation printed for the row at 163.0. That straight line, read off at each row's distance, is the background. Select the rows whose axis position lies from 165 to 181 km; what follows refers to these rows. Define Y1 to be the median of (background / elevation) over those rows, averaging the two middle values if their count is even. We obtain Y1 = 1.27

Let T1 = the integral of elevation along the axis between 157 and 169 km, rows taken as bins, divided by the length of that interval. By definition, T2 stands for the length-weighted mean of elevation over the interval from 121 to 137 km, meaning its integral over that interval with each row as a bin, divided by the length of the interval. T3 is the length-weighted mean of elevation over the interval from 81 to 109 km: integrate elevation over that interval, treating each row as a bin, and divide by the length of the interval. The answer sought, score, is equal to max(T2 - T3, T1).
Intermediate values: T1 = 15.2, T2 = 11.9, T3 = 13.0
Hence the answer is 15.2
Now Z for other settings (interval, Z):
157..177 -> 163.0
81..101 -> 87.0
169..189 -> 171.0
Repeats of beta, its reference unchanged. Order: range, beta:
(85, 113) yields 0.93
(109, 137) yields 0.86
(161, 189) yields 0.95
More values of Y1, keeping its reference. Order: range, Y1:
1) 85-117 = 1.00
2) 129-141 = 1.24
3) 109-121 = 1.13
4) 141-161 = 1.11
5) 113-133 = 1.14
